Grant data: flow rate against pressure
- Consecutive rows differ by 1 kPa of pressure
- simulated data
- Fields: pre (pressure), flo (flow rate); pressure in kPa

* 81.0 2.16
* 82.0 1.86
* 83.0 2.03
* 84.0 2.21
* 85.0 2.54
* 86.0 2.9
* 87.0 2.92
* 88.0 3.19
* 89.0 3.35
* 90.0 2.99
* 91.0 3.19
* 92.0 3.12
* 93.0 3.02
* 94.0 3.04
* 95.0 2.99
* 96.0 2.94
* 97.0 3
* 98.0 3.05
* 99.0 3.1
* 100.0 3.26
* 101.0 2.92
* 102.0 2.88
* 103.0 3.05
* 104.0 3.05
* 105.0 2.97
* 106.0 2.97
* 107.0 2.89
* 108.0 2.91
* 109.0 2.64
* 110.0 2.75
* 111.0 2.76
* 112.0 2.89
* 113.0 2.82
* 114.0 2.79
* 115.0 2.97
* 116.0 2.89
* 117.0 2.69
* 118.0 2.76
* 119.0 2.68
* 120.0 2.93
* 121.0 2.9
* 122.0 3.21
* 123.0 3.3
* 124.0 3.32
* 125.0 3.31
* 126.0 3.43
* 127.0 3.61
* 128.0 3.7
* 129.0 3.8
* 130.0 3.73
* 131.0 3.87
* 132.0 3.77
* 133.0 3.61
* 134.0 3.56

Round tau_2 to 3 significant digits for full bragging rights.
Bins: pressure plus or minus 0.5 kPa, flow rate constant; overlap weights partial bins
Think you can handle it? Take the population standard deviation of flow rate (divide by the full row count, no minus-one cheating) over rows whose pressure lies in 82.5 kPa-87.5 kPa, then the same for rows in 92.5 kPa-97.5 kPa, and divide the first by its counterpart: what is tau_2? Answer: 10.6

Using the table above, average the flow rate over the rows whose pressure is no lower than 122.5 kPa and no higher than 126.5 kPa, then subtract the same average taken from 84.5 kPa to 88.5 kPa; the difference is 0.45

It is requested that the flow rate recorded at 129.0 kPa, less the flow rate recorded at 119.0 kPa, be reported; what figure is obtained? 1.1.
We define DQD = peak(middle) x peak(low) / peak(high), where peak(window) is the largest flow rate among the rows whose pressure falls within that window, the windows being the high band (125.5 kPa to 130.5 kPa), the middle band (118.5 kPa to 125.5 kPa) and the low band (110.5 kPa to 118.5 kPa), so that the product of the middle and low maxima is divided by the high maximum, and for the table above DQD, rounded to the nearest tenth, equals 2.6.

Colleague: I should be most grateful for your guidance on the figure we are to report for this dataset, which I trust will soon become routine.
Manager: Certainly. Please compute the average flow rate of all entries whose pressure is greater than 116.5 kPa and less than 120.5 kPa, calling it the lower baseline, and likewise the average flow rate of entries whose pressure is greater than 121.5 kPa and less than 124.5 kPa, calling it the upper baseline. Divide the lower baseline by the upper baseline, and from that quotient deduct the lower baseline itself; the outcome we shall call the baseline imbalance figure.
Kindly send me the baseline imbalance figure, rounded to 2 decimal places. -1.92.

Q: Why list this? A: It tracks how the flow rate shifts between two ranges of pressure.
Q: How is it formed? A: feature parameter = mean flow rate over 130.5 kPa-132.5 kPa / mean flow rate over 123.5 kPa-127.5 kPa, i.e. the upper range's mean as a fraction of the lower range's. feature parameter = 1.12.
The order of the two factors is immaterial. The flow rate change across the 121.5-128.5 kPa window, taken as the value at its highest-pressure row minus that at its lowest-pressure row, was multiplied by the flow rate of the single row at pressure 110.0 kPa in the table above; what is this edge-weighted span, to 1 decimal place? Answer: 1.3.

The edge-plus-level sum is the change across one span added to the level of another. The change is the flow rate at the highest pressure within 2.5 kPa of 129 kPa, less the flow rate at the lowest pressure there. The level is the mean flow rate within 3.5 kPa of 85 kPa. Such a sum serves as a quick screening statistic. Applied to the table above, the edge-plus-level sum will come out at 2.78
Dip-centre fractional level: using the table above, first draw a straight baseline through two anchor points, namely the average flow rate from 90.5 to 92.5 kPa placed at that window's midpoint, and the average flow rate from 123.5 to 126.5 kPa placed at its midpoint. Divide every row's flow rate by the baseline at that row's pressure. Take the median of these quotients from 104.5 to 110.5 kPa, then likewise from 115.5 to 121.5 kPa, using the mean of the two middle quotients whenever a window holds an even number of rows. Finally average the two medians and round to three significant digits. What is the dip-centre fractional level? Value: 0.872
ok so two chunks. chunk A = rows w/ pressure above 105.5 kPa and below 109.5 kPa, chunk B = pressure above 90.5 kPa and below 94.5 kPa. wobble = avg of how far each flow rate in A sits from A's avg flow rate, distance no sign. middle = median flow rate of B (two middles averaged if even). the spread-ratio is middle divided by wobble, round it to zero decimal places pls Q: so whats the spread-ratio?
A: 29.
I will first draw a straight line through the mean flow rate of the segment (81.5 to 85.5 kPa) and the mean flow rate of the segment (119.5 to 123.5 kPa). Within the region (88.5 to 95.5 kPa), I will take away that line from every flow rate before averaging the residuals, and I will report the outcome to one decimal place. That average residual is 0.7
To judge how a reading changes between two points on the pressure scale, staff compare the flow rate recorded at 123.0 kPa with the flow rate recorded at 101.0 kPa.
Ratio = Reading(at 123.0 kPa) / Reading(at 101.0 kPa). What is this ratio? 1.13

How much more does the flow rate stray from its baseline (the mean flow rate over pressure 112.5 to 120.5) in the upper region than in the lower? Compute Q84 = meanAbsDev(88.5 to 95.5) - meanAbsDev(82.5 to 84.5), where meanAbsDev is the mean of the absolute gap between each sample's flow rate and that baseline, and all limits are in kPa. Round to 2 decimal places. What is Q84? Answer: -0.41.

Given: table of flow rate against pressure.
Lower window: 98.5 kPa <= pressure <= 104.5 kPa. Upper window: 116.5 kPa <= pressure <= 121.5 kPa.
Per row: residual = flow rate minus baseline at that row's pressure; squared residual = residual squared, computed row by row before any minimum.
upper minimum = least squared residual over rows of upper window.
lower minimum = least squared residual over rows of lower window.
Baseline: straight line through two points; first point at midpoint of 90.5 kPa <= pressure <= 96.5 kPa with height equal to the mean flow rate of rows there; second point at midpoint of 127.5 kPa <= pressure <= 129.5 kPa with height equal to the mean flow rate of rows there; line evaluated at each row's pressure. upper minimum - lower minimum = 0.42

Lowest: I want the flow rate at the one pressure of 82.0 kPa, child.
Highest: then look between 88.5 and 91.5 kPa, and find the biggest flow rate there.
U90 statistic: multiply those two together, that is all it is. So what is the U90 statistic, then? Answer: 6.2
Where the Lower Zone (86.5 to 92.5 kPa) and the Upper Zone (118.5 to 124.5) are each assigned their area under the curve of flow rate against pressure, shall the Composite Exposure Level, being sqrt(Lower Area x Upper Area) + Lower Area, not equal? 37.3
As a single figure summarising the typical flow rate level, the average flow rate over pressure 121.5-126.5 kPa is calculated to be 3.31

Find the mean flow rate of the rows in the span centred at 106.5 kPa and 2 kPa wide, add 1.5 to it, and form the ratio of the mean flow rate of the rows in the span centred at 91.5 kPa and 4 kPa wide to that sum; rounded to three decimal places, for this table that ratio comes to 0.695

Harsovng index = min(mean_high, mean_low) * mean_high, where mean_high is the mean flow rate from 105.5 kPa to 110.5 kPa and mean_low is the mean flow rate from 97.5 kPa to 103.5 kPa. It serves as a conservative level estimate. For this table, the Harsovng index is 8.0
